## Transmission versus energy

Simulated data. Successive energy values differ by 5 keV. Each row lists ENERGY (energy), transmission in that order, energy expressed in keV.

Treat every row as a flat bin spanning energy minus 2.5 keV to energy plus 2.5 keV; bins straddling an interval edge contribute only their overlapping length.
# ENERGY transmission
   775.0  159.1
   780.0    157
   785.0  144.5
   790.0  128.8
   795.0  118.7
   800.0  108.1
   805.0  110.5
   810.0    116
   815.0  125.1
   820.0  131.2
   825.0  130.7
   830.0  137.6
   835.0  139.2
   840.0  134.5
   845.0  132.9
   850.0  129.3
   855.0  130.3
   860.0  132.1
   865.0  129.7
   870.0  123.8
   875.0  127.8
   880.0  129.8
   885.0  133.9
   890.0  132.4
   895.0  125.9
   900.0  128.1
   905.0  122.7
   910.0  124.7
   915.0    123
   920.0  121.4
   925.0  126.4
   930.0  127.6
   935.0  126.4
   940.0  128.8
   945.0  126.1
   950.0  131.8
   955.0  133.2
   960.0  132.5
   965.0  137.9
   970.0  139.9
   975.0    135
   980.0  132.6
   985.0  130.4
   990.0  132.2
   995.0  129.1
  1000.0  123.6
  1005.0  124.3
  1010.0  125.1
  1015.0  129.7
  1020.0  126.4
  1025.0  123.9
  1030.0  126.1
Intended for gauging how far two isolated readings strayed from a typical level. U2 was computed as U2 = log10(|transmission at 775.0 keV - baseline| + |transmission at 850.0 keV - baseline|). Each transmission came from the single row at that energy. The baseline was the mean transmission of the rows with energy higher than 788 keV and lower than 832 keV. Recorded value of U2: 1.63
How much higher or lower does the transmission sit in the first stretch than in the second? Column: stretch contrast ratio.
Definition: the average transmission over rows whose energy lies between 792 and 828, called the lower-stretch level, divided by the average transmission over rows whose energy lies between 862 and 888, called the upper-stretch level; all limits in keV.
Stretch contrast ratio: 0.93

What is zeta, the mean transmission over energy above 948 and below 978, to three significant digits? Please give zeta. 135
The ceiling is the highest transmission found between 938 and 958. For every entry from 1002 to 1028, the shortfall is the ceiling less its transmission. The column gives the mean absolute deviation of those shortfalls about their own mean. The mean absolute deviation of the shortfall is 1.7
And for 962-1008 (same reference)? 4.3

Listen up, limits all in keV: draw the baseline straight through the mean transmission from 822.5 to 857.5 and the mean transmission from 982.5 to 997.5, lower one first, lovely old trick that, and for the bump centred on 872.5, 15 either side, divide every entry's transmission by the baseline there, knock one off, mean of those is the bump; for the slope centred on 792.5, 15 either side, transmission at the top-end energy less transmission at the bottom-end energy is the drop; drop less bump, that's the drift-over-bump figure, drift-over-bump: -46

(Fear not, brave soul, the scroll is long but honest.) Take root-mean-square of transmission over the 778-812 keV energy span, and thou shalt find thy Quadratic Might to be 127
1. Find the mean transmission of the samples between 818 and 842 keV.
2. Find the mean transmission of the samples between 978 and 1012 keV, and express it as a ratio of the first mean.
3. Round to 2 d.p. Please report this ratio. 0.95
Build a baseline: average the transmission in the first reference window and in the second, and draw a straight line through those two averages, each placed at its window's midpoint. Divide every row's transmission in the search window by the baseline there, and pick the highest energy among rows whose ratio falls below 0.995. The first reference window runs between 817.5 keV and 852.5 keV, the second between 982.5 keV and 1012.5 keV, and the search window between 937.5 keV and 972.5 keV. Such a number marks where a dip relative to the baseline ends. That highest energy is 945.0 keV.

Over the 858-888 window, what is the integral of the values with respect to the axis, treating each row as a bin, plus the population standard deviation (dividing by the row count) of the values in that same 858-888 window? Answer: 3889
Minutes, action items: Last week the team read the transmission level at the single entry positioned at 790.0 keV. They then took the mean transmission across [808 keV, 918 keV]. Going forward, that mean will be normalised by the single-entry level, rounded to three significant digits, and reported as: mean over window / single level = 1.00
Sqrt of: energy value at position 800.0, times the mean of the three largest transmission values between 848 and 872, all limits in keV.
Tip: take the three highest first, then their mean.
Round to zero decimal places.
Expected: 119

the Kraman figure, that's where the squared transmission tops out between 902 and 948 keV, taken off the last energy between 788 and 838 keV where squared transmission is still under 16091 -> -125 keV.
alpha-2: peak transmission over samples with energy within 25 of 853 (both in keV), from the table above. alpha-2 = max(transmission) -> 139.2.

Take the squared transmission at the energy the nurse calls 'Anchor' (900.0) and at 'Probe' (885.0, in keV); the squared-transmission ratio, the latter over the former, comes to 1.09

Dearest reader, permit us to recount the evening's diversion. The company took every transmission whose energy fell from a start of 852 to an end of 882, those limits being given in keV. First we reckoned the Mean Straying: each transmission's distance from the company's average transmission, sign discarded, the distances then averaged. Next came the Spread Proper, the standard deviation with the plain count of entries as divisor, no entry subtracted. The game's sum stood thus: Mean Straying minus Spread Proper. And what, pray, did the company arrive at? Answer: -0.53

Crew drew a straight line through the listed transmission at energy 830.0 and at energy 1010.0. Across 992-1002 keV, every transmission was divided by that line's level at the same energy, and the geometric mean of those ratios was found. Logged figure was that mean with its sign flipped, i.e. -1.00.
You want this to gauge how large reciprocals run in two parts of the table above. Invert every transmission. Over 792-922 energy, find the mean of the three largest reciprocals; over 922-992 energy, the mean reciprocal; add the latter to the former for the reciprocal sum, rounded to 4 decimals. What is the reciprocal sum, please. 0.0166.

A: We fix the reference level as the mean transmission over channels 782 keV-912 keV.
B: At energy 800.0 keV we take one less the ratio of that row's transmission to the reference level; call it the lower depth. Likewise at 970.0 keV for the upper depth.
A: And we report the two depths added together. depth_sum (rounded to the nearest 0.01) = 0.06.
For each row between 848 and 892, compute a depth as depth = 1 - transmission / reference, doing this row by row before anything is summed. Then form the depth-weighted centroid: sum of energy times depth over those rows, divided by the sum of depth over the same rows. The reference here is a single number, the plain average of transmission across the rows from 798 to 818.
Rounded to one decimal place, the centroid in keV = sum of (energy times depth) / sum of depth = 870.6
